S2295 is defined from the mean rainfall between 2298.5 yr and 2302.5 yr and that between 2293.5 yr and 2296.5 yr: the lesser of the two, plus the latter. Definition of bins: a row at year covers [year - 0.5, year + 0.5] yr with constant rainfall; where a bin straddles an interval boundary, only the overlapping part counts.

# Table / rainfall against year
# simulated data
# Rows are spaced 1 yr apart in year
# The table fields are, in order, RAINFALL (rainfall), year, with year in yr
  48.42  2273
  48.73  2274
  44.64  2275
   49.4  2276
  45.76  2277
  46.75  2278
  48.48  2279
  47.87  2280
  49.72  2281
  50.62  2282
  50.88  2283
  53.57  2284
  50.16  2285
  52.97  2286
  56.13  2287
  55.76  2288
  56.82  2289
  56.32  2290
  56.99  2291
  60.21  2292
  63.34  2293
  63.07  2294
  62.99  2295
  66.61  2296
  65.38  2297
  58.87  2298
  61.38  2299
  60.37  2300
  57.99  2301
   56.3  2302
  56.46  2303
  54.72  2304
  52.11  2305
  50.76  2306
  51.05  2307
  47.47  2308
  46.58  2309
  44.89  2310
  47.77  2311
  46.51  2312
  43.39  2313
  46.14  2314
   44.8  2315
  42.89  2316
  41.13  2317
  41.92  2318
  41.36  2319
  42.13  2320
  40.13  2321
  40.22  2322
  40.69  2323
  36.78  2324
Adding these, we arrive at 123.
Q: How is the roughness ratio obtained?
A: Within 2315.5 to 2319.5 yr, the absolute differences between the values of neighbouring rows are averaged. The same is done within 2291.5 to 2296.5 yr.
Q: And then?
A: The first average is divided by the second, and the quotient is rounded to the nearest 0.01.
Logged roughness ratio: 0.58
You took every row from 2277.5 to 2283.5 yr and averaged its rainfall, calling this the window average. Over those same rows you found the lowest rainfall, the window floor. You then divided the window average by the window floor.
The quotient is 1.049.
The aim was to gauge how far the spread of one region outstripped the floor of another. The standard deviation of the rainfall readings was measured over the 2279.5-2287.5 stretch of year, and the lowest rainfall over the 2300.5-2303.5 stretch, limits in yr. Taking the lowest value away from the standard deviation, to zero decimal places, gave -54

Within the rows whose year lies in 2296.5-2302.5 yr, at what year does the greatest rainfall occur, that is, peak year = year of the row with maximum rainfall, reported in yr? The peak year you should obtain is 2297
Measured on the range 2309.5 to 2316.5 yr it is 2311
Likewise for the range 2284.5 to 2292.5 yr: 2292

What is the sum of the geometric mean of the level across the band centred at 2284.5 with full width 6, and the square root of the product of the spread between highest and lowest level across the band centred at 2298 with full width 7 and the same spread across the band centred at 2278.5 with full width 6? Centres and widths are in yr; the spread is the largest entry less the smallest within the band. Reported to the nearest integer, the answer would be 58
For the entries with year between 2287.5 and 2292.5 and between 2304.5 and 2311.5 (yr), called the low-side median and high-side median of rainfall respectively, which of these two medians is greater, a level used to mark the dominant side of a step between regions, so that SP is 56.8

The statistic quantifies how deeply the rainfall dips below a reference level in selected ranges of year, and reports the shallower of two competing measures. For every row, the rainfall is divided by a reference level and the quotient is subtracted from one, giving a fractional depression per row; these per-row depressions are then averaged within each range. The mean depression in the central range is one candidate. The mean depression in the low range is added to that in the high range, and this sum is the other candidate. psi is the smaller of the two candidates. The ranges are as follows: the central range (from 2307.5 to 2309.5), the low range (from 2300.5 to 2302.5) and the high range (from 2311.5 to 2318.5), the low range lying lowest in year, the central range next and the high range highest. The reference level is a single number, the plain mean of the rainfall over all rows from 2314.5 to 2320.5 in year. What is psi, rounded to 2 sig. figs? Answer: -0.38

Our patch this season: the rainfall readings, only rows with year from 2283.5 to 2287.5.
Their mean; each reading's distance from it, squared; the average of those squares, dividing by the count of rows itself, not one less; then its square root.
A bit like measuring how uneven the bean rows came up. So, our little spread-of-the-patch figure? 2.12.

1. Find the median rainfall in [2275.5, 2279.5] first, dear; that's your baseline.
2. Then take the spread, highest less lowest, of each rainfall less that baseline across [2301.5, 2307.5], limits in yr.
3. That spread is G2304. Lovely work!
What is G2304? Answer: 5.7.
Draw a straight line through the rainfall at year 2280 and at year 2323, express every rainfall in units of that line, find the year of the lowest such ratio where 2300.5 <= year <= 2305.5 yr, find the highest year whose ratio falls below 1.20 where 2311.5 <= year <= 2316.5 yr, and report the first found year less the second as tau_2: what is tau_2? -11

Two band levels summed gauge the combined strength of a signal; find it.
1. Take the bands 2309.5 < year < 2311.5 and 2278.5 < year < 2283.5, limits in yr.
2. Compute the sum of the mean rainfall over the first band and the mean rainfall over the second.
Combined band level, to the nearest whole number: 96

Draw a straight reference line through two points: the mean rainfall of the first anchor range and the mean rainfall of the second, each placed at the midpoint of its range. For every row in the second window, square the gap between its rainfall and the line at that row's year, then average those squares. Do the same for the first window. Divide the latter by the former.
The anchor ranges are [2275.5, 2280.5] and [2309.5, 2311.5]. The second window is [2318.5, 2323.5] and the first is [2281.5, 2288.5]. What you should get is 1.4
